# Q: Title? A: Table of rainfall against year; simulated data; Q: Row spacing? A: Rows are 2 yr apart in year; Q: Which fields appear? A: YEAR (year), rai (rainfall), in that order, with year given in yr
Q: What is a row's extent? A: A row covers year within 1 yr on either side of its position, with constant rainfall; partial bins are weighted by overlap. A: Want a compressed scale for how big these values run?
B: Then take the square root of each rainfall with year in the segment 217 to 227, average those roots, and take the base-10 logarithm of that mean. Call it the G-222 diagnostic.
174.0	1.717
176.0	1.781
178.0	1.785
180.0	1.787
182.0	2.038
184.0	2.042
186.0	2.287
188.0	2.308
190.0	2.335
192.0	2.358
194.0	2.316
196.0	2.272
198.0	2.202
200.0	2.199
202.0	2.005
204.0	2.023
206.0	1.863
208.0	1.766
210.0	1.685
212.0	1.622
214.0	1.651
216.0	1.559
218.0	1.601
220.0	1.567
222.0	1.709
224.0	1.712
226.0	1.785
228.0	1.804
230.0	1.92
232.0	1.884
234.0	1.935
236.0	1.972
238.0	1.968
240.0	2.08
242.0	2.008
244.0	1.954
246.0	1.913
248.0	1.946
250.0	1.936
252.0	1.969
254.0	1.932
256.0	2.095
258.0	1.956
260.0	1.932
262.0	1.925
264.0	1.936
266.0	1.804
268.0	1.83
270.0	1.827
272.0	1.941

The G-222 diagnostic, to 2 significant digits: 0.11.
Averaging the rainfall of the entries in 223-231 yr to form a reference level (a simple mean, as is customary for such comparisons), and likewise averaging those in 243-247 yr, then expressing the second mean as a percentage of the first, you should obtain 107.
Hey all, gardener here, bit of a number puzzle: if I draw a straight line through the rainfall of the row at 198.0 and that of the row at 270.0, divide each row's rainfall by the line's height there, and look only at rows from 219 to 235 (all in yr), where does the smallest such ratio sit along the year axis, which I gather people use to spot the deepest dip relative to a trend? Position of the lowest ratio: 220.0 yr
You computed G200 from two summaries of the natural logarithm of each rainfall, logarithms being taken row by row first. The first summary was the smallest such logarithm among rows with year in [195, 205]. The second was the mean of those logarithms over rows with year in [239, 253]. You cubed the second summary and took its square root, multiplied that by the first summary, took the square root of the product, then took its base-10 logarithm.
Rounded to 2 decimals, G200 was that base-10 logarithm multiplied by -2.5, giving 0.51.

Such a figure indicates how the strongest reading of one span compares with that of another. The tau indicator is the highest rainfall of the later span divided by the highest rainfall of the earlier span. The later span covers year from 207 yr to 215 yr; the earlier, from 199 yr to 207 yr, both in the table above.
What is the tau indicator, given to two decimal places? 0.80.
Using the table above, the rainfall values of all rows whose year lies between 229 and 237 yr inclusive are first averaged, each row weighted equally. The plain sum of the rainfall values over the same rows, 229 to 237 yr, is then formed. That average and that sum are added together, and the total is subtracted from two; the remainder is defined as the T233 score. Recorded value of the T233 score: -7.6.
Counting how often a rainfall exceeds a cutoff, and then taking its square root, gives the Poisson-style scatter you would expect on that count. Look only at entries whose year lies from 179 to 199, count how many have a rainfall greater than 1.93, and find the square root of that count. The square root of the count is 3.0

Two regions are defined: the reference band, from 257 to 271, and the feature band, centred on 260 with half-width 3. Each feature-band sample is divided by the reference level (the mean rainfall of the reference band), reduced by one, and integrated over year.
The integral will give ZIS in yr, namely 0.16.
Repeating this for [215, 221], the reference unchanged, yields -0.99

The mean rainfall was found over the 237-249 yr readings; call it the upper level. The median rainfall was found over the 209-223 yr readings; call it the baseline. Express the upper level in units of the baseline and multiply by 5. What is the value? 6.1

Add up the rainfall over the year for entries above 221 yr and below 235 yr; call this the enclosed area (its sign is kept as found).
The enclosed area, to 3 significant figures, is 25.5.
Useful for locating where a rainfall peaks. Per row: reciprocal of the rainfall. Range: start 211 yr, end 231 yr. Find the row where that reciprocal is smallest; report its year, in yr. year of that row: 230.0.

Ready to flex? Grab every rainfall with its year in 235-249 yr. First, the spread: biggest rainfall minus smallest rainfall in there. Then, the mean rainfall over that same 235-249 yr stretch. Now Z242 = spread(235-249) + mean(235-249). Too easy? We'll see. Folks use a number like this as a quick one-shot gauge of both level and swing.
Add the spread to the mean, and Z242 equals 2.14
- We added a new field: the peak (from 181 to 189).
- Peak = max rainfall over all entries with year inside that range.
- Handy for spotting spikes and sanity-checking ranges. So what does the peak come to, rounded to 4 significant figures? 2.308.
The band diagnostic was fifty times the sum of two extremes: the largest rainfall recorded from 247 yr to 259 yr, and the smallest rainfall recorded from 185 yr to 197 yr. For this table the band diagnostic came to 218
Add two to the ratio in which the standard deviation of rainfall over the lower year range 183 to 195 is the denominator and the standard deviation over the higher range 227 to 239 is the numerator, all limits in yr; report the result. 2.54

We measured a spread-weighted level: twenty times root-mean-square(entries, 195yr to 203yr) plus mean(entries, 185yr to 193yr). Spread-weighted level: 45.8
